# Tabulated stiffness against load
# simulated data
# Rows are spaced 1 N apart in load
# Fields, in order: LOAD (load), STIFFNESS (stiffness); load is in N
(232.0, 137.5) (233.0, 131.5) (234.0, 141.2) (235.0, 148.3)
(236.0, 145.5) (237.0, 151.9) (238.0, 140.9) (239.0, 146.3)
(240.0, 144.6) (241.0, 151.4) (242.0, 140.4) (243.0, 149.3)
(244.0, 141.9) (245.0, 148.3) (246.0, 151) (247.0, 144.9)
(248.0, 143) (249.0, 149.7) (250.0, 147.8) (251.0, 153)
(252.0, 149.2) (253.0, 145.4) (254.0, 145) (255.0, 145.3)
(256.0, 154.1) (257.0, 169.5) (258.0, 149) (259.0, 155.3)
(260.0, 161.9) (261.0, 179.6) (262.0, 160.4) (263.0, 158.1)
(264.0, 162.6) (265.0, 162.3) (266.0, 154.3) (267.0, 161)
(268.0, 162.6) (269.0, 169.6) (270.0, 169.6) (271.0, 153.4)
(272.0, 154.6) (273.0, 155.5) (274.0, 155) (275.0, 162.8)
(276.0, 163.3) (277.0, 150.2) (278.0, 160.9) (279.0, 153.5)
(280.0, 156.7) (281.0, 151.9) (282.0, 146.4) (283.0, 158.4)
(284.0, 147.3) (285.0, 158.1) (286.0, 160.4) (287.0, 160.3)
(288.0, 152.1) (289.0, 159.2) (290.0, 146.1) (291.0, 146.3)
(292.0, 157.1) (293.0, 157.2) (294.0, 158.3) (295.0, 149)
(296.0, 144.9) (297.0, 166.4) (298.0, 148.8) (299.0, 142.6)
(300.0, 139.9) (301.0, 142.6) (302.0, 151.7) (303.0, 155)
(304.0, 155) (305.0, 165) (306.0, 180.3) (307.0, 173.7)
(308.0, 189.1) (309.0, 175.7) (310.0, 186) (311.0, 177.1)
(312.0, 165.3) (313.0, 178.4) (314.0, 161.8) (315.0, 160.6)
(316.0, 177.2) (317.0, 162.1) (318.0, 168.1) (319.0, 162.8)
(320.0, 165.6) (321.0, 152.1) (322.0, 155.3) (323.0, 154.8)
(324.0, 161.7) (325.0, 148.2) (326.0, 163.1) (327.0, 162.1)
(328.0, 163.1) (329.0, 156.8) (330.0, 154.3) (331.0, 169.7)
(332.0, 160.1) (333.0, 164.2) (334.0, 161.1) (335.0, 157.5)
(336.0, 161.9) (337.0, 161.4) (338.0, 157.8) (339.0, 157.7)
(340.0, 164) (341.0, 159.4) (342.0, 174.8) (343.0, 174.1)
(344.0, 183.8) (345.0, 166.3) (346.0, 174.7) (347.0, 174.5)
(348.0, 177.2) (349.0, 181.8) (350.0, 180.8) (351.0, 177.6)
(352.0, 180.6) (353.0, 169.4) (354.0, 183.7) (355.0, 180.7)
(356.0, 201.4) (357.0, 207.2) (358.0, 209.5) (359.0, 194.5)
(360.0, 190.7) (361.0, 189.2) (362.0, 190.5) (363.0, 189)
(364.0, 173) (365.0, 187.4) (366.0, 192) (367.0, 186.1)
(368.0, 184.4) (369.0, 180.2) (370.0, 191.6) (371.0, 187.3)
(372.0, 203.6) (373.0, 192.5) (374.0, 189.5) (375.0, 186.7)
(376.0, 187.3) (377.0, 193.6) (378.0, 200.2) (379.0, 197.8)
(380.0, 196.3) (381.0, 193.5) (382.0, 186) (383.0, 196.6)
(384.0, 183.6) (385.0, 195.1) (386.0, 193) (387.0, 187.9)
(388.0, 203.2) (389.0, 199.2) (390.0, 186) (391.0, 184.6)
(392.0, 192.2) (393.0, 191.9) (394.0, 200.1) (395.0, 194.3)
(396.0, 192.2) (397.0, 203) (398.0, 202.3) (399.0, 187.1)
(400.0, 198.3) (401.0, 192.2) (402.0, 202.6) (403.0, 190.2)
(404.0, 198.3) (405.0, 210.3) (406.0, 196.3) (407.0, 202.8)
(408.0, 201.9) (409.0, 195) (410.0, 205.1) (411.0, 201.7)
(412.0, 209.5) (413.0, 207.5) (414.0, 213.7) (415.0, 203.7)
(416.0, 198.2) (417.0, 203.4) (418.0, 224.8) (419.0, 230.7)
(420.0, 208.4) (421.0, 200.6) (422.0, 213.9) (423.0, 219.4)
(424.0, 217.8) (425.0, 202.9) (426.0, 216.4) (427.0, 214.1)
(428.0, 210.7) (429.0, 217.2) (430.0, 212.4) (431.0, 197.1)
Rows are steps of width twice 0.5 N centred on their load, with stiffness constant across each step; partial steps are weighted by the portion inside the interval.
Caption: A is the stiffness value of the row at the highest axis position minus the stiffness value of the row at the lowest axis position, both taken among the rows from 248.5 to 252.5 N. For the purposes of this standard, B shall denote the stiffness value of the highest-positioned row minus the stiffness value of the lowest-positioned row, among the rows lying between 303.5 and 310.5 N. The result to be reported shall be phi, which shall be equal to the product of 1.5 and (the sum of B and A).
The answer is 46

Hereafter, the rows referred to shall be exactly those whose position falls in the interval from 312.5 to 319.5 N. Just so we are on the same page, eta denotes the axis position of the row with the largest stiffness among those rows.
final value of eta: 313.0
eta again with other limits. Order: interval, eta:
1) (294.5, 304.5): 297.0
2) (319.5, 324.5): 320.0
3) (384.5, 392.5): 388.0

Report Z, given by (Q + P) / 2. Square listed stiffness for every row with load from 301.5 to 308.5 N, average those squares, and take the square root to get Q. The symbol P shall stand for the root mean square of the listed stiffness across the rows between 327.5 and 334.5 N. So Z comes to 165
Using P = 161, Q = 168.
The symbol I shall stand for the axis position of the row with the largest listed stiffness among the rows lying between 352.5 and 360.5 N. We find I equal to 358.0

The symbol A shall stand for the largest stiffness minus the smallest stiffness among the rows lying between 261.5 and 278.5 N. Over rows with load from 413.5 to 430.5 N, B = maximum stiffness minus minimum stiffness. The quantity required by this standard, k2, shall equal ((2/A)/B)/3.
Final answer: 0.0011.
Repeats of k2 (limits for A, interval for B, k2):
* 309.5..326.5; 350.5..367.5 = 0.0004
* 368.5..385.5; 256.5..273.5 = 0.0009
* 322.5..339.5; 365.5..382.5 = 0.0013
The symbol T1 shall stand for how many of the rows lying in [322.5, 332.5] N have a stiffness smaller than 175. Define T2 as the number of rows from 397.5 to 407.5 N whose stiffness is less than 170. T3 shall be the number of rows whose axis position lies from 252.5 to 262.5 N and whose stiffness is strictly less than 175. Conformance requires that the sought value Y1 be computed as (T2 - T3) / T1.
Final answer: -0.9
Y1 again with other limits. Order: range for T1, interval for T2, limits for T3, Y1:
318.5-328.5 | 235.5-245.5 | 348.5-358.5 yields 0.9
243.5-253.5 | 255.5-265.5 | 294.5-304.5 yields -0.1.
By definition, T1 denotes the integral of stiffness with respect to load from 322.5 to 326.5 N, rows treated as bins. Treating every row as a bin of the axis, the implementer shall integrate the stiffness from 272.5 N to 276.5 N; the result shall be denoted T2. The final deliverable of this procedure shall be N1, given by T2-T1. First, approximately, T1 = 628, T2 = 637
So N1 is 9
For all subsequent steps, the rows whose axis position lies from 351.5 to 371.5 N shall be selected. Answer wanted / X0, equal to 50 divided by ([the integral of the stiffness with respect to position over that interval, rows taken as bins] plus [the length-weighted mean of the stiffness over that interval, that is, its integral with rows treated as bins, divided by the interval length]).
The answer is 0.0126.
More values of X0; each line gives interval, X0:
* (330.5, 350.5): 0.0142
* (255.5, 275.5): 0.0148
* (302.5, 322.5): 0.0141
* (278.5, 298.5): 0.0155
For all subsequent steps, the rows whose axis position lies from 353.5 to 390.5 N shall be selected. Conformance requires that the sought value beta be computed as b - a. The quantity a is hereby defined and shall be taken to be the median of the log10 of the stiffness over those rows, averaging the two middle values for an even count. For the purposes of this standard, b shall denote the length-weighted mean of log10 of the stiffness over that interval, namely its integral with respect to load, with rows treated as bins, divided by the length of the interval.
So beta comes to 0.002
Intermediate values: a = 2.28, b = 2.28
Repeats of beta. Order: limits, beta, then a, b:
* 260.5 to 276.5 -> -0.001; 2.21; 2.21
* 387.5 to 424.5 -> 0.000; 2.31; 2.31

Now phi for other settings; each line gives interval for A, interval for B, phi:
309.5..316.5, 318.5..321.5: -29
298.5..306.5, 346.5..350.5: 66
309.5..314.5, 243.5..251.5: -20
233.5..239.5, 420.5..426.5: 31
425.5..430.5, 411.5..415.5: -15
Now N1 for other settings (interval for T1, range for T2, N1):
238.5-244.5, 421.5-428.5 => 621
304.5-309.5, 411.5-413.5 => -467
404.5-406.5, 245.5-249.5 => 182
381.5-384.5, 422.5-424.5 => -129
